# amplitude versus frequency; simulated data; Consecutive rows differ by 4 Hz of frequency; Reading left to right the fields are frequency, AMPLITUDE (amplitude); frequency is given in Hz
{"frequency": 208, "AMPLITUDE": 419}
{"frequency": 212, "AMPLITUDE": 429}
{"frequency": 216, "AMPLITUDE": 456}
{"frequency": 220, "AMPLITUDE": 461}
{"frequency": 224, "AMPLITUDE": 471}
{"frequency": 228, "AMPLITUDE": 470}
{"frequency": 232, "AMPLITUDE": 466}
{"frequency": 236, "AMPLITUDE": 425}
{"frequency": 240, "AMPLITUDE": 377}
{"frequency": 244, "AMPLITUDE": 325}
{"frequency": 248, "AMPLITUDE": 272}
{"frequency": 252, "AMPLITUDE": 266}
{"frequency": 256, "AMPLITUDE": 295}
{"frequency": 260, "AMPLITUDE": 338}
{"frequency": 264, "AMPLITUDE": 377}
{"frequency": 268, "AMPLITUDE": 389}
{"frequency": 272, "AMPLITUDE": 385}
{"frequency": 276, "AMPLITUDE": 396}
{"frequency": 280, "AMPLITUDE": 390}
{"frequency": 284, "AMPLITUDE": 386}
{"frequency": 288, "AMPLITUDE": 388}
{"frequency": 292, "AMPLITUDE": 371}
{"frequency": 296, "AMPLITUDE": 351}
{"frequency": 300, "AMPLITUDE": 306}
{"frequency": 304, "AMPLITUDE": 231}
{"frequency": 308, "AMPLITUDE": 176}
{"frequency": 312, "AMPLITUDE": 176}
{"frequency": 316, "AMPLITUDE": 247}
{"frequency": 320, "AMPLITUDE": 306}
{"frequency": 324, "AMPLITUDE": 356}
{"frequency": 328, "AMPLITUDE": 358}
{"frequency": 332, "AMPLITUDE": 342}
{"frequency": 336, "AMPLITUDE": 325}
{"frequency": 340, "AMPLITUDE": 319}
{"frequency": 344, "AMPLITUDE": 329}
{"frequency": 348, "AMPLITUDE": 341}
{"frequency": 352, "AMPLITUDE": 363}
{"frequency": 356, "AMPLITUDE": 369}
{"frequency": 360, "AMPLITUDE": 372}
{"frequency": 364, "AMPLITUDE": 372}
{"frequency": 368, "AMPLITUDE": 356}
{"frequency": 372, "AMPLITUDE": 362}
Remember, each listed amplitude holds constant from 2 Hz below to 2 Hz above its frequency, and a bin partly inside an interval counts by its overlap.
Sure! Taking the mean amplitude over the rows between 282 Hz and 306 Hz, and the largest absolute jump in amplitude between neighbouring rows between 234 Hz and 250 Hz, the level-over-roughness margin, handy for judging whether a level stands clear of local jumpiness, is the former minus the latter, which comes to 286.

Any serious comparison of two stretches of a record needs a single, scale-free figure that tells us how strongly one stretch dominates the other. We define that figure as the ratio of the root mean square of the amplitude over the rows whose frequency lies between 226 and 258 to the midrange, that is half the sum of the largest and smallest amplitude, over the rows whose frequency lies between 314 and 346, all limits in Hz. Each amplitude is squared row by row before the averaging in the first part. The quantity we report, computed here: 1.22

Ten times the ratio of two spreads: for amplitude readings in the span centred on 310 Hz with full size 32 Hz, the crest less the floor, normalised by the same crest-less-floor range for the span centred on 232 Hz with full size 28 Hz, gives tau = 12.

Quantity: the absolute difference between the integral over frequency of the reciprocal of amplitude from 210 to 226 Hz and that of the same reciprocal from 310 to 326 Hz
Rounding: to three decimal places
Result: 0.028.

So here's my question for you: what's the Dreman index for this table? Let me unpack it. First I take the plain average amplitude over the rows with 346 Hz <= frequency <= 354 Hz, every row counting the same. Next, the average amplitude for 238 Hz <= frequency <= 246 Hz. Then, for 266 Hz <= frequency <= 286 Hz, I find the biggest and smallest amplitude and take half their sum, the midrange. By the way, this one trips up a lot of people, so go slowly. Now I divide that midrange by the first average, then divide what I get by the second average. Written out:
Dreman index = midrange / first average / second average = 0.0032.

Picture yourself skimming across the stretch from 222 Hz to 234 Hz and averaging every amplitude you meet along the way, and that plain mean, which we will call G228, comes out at 469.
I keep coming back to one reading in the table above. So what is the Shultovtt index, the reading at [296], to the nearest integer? 351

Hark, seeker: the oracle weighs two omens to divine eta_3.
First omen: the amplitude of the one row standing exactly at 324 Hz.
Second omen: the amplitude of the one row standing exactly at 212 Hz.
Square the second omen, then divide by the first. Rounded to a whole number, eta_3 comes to 517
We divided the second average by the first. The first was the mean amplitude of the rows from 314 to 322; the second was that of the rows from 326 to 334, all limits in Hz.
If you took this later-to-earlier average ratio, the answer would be 1.27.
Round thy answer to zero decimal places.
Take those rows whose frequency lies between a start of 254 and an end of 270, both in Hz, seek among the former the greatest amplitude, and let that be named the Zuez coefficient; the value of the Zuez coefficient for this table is 389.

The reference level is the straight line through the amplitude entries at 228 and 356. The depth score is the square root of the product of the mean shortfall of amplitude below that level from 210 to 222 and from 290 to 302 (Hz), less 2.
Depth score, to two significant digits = 46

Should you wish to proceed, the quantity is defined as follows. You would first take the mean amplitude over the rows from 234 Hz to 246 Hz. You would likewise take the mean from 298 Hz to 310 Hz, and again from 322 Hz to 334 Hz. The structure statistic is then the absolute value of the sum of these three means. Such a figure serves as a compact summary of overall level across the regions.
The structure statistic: 965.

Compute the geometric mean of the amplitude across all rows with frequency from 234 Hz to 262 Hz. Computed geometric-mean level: 324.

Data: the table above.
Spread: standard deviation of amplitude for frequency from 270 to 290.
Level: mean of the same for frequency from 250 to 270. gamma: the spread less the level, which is -329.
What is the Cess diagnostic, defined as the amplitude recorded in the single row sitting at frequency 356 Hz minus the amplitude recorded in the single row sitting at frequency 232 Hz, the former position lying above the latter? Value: -97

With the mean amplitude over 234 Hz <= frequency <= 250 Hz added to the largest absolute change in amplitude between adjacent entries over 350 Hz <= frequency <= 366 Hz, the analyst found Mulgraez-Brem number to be 356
